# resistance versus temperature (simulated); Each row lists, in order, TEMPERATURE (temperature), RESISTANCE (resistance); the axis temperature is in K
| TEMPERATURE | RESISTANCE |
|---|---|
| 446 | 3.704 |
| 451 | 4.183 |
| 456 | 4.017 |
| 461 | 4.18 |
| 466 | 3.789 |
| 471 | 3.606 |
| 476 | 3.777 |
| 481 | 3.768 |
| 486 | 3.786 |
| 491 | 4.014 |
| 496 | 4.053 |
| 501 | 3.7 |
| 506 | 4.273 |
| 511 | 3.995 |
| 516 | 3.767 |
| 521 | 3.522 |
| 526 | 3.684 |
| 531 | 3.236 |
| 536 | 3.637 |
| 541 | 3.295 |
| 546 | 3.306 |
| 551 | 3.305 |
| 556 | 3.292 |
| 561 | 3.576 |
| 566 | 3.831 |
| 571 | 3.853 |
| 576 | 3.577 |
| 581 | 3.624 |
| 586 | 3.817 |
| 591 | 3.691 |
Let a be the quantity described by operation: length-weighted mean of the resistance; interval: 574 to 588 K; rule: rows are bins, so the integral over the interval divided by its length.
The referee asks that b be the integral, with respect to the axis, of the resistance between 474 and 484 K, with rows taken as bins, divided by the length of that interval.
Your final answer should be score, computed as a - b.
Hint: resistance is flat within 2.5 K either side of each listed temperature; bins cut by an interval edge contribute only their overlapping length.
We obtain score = -0.1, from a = 3.7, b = 3.77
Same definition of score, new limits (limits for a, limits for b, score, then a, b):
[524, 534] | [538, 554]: 0.1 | 3.5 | 3.31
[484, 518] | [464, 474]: 0.2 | 3.9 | 3.70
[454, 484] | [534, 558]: 0.5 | 3.9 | 3.36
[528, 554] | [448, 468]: -0.7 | 3.4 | 4.04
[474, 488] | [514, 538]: 0.2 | 3.8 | 3.56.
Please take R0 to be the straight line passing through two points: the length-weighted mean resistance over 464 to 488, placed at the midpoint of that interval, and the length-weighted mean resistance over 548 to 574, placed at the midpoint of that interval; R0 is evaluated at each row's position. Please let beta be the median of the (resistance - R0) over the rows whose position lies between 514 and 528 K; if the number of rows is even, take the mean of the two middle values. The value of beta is 0.0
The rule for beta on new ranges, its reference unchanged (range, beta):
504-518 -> 0.3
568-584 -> 0.1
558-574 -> 0.3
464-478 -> 0.0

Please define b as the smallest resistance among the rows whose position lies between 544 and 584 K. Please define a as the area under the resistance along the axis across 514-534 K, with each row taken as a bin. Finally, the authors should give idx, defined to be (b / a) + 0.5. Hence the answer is 0.546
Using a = 71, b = 3.292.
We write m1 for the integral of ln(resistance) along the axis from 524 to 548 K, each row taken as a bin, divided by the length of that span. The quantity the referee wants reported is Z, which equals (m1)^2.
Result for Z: 1.51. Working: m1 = 1.23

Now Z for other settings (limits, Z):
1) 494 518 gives 1.89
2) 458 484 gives 1.80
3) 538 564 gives 1.47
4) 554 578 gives 1.66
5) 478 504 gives 1.83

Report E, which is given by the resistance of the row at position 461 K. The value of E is 4.18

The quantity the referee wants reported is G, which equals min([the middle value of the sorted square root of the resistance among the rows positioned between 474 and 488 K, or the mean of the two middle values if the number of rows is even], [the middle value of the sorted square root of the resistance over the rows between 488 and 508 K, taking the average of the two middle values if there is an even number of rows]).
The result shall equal 1.94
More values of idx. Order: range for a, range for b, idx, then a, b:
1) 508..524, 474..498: 0.562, 60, 3.768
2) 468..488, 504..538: 0.543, 75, 3.236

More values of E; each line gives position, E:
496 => 4.053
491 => 4.014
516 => 3.767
